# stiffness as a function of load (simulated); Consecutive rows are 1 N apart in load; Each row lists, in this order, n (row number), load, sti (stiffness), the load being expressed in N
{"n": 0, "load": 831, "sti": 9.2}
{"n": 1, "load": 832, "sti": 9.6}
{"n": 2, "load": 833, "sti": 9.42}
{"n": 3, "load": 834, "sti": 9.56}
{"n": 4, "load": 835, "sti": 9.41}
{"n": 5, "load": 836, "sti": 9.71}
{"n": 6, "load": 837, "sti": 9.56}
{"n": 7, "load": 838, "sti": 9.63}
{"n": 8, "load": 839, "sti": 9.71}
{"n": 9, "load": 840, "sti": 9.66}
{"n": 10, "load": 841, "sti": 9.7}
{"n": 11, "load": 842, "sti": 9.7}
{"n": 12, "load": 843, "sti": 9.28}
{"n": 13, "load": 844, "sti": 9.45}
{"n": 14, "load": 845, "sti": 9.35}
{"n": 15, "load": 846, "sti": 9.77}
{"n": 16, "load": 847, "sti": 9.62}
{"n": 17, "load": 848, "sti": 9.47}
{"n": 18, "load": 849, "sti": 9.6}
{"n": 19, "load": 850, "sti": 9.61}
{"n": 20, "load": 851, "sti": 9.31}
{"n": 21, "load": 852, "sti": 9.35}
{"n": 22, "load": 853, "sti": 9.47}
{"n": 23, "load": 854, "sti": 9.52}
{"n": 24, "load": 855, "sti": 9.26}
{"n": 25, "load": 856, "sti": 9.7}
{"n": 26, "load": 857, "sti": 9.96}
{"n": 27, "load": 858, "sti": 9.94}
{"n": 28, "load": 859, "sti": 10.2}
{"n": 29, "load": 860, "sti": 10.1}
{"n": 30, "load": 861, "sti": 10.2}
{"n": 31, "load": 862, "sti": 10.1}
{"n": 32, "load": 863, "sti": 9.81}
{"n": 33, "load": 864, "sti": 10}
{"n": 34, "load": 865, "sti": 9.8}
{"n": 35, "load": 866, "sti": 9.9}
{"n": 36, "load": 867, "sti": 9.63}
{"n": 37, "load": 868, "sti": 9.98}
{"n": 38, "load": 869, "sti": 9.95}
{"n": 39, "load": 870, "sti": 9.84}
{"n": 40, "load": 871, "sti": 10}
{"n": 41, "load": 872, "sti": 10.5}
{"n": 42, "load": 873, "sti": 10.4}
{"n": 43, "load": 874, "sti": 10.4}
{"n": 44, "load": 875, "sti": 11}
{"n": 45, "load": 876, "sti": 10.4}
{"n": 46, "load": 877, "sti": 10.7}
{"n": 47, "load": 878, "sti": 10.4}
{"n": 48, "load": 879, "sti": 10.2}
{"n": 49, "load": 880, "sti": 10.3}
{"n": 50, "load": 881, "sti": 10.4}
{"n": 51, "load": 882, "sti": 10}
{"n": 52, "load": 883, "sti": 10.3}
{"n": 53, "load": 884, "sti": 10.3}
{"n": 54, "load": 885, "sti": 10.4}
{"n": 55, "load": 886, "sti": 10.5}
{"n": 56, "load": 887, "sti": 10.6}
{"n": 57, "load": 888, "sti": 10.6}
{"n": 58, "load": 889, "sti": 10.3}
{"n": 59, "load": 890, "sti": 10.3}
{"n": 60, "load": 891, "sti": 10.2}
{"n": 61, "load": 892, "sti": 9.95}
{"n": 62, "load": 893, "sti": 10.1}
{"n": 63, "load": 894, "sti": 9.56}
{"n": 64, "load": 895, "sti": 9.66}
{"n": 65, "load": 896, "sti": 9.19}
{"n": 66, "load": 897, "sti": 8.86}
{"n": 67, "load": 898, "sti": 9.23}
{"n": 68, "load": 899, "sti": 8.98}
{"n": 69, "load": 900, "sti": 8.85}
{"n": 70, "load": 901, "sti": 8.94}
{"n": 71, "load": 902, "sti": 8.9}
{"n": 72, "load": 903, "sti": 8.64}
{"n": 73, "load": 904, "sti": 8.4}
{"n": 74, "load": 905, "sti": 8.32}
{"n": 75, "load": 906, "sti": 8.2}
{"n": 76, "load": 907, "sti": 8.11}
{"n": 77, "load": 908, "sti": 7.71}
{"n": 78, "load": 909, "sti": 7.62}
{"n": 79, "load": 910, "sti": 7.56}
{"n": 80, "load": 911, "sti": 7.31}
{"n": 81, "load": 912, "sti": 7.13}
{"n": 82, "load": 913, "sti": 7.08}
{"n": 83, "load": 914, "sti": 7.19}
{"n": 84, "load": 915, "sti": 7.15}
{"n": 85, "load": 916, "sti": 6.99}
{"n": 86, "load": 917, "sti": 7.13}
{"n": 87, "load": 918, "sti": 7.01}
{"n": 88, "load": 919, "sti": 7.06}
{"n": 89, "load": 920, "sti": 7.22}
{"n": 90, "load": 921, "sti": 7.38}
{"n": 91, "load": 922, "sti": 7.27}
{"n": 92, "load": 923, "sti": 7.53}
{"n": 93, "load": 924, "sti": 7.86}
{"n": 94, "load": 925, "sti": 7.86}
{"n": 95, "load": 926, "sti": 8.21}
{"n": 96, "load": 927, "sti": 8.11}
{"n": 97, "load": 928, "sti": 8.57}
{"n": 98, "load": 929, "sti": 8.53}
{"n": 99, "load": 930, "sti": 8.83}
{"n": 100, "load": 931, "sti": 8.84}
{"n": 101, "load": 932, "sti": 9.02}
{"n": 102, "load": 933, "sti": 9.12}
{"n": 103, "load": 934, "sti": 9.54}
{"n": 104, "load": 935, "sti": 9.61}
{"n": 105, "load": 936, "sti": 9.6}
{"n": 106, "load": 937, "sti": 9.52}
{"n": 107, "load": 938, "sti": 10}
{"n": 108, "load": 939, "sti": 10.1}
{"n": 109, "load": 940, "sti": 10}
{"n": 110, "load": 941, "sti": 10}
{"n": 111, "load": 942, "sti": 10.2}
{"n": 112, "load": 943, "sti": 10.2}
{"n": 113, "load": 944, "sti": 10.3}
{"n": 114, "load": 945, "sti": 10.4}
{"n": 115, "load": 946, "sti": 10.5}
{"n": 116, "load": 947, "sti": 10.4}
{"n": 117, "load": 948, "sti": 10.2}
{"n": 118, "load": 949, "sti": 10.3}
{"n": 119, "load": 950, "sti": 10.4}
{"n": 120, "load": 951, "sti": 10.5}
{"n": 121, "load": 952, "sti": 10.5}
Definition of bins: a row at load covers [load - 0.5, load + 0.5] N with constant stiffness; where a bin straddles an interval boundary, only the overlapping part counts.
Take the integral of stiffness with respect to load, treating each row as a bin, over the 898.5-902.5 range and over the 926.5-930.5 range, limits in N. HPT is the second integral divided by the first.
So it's 0.95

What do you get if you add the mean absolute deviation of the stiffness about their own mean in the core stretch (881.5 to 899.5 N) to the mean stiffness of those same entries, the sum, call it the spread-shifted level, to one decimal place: 10.4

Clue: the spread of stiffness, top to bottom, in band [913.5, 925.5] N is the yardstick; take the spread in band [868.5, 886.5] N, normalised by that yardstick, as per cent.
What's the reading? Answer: 133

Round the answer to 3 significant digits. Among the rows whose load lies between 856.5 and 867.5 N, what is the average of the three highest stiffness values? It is 10.2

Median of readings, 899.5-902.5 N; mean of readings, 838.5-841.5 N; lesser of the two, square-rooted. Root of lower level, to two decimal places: 2.98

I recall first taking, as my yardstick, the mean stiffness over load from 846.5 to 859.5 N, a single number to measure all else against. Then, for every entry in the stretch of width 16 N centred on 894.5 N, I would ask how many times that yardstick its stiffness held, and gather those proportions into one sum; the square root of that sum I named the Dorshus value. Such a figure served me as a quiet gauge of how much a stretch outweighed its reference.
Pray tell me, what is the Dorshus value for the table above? 4.00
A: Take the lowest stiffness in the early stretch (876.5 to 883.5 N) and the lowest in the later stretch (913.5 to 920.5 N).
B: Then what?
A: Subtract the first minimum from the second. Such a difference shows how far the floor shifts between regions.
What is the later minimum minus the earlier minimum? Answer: -3.0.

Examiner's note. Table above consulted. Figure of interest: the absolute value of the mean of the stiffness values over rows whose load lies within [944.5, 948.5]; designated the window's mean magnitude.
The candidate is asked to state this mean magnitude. 10.4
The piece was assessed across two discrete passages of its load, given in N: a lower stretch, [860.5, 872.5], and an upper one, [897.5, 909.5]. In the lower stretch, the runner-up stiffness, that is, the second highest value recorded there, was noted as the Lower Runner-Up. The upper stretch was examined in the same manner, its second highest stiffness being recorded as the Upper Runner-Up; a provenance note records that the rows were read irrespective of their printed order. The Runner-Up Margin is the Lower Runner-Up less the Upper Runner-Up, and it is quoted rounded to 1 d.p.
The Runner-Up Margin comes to 1.2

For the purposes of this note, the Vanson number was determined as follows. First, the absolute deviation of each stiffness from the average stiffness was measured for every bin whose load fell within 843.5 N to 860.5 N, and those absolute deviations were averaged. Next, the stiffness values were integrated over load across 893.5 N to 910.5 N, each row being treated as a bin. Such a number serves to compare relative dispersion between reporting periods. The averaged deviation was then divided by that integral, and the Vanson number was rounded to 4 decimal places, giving 0.0015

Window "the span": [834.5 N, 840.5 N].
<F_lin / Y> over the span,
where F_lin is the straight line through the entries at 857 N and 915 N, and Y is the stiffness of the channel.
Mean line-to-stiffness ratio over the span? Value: 1.13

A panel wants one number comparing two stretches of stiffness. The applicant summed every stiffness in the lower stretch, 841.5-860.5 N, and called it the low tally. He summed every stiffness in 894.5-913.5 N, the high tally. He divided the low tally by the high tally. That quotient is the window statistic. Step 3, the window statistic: 1.2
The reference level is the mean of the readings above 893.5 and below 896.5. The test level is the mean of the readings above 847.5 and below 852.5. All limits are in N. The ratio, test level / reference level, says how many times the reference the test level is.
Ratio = 1.00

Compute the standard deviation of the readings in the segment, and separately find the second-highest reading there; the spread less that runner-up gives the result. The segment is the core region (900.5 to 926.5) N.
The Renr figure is -8.3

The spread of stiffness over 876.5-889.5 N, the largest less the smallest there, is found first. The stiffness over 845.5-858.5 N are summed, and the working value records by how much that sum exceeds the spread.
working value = 124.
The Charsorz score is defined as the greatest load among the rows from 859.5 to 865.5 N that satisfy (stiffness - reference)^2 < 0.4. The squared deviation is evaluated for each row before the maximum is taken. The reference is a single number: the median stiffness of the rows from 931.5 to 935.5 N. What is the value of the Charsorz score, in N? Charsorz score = 865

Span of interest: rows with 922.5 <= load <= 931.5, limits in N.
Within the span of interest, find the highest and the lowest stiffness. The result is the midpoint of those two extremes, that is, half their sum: 8.2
